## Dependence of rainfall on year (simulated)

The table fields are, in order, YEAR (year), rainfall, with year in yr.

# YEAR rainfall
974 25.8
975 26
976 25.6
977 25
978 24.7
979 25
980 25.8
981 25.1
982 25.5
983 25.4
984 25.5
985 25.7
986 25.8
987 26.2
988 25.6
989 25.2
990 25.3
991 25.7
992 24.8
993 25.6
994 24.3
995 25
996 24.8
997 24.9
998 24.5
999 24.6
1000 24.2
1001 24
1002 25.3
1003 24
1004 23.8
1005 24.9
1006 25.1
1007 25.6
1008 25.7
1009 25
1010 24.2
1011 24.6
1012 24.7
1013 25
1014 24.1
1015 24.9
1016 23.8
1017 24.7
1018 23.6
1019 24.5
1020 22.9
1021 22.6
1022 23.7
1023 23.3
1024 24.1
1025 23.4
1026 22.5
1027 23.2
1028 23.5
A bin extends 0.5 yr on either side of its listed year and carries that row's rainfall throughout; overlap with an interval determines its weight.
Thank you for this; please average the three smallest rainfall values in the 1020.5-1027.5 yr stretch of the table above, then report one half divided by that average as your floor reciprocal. 0.0220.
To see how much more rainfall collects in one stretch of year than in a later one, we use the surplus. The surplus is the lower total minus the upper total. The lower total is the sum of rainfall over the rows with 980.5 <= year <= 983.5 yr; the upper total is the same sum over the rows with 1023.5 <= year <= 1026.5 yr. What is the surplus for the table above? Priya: 6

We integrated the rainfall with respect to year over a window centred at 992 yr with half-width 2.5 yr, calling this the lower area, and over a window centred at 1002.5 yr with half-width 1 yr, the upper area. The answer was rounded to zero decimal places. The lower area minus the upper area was 76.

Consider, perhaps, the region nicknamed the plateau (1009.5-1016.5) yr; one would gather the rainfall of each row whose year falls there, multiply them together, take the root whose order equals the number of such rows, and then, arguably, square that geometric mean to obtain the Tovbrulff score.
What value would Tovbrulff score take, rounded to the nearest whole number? 599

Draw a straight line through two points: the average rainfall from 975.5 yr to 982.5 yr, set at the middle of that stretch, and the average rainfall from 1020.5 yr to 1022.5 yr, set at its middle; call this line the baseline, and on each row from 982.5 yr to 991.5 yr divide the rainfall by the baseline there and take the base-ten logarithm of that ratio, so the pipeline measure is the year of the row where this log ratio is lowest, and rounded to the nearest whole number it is 983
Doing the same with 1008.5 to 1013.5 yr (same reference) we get 1010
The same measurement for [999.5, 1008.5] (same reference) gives 1004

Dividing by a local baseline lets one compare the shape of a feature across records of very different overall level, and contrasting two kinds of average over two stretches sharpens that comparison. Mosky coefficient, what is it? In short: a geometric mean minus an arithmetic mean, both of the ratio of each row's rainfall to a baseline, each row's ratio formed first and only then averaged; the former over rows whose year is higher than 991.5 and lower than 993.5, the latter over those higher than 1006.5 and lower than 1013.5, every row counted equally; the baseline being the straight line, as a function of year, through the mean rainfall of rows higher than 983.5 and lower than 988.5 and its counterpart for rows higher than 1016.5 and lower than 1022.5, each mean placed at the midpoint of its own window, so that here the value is -0.035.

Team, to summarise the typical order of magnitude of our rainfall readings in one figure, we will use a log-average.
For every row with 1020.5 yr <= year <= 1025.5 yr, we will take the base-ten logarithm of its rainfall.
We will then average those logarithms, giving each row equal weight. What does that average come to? 1.37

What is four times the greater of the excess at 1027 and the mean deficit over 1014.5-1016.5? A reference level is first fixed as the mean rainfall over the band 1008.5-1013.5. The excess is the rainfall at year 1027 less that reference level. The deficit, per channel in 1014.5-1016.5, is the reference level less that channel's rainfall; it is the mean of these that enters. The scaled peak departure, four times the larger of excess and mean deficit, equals 1.4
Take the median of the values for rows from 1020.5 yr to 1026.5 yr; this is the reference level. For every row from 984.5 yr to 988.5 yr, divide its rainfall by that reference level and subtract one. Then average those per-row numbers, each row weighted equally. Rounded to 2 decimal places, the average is 0.11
